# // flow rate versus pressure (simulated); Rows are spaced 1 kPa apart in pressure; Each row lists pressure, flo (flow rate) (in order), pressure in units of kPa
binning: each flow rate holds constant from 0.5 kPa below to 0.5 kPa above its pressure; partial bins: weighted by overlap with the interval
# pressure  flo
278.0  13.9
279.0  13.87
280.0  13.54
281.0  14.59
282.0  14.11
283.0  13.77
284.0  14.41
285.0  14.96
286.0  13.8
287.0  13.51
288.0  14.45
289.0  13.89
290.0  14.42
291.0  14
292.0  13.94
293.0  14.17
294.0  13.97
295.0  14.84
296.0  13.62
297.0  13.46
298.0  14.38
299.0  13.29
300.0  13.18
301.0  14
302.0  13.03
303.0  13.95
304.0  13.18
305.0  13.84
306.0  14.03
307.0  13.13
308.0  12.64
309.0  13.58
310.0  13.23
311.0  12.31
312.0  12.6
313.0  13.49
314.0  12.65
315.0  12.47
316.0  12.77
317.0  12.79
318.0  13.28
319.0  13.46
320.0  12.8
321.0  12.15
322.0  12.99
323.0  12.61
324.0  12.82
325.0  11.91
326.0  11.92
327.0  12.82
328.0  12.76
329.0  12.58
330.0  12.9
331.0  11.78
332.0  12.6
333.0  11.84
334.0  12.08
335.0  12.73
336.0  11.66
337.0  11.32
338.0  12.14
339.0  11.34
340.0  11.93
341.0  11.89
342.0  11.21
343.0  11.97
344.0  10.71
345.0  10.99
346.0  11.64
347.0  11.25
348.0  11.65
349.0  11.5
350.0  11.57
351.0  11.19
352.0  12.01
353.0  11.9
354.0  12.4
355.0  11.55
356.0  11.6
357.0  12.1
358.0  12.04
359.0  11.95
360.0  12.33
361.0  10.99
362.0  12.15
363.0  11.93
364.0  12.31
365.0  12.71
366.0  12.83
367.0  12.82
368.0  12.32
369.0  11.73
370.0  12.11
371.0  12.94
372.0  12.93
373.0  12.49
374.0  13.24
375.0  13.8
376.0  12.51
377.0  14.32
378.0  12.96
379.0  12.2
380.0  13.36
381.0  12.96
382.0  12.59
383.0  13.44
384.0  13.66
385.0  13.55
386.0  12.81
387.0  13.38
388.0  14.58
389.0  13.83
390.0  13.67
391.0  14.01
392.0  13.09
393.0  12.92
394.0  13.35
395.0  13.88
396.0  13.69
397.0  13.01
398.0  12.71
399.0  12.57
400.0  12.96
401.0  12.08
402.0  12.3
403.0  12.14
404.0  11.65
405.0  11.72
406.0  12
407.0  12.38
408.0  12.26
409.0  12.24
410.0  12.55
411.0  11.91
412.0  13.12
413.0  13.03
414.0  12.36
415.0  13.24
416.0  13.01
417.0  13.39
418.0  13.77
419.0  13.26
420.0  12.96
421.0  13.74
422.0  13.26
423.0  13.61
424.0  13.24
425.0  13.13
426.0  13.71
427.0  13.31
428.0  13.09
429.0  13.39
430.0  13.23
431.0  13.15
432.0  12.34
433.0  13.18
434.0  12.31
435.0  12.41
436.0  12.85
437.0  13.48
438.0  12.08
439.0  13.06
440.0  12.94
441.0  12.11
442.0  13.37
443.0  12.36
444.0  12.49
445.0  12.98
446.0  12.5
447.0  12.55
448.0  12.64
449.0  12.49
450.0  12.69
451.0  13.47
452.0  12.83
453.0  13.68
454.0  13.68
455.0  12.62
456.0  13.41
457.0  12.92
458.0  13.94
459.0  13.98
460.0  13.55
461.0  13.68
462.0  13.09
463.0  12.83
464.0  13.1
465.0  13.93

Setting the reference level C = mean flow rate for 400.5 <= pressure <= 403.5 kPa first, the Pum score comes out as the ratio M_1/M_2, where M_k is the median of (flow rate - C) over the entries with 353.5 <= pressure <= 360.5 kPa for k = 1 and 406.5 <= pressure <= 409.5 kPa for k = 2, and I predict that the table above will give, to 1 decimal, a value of -1.5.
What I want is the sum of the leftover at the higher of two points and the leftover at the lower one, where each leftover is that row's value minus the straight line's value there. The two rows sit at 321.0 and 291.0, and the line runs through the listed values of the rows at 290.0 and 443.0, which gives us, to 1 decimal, -2.3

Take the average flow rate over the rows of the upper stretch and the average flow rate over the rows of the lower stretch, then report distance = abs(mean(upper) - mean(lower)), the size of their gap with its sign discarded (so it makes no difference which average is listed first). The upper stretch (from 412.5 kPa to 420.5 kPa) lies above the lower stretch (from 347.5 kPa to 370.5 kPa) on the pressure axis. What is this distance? 1.14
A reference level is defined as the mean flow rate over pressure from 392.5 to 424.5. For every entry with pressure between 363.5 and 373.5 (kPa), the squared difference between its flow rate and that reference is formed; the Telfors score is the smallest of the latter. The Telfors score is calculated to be 0.00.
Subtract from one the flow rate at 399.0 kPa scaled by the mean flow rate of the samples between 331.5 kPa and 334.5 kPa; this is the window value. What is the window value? -0.033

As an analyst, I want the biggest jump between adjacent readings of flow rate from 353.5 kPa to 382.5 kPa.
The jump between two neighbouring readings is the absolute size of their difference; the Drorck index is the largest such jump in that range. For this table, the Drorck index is 1.8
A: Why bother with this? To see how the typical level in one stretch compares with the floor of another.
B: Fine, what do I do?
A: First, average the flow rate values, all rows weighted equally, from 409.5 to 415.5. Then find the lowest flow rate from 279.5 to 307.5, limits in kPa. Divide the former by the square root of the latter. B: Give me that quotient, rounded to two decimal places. 3.52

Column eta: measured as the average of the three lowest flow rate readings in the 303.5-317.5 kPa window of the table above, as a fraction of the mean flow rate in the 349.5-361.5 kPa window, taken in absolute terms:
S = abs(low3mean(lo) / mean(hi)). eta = 1.06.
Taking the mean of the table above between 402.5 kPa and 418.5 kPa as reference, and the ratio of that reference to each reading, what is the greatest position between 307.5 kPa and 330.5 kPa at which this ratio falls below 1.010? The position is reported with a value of 330.0 kPa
